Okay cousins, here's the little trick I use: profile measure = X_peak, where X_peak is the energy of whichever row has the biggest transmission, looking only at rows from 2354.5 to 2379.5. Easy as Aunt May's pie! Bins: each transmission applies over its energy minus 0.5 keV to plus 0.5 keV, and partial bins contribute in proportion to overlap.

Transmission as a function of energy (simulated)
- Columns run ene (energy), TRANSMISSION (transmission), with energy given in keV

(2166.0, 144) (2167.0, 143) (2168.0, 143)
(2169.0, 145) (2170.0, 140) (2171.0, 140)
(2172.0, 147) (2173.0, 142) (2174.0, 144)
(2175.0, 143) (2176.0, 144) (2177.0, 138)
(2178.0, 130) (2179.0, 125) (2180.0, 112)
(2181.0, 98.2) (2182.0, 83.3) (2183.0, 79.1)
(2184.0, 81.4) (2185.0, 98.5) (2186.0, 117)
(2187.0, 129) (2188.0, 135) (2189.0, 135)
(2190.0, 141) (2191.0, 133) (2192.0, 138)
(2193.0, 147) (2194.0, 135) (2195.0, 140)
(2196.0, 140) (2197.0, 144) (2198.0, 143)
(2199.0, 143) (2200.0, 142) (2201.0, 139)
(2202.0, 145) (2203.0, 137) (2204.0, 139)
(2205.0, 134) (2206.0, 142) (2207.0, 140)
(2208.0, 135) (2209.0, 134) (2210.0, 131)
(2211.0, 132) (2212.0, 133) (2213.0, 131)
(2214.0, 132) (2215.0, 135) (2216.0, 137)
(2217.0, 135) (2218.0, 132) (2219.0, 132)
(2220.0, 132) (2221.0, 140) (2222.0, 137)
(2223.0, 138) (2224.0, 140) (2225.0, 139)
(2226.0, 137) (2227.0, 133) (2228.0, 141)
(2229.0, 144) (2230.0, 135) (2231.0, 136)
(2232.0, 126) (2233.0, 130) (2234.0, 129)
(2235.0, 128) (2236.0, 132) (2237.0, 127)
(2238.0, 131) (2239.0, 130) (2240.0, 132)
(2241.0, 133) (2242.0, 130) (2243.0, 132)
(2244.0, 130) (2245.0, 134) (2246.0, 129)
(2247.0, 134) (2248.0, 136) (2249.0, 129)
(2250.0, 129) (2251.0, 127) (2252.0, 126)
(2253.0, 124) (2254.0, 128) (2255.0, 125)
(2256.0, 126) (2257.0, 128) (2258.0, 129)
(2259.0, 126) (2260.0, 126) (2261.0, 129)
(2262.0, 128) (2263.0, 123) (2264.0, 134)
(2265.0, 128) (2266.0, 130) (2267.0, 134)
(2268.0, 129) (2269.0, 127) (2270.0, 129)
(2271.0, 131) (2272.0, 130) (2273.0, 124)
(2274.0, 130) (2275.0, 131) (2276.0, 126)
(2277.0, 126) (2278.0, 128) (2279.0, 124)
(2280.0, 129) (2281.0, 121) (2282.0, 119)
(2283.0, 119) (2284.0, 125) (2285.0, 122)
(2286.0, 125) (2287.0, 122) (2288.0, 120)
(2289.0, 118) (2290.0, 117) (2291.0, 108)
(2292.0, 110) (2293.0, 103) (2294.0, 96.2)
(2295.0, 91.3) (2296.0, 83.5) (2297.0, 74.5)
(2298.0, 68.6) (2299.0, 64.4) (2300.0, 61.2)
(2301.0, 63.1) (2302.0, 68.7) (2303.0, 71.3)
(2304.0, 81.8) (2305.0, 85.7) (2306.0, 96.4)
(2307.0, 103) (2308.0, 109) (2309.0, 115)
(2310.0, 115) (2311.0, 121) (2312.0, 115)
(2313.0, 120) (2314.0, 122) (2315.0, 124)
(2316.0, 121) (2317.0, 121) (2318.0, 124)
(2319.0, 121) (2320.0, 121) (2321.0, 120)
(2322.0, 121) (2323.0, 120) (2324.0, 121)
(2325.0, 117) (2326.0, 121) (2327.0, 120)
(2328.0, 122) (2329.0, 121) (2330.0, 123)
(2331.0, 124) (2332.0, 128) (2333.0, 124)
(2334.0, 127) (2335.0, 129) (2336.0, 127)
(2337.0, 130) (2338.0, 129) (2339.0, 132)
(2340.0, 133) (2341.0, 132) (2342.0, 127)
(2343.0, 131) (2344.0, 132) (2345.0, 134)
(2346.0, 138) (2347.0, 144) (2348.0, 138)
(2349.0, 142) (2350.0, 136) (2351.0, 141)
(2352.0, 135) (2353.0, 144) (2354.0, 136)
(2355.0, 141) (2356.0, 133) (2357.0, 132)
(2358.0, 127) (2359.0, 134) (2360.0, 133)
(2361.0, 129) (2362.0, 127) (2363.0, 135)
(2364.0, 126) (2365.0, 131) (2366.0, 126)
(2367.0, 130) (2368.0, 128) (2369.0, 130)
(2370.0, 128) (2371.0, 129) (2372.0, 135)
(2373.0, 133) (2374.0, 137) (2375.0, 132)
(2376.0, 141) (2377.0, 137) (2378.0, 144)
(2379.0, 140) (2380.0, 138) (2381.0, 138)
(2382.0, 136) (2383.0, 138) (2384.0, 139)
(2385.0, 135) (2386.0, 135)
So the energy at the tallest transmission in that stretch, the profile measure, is 2378.0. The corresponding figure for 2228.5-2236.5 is 2229.0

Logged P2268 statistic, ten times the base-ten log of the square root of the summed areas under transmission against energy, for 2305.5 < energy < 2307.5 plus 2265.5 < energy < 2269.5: 14.3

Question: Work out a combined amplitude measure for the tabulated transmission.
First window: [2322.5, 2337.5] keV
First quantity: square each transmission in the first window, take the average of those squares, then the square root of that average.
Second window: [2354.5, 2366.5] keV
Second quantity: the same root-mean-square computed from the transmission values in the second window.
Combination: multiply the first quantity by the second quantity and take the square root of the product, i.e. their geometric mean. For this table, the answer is 127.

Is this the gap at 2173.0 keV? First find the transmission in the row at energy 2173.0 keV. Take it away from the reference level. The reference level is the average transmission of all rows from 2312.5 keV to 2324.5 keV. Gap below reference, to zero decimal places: -21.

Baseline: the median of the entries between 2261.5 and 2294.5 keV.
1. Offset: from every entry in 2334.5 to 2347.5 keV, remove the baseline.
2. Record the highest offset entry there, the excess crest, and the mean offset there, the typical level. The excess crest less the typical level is 11.8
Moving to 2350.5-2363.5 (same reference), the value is 9.6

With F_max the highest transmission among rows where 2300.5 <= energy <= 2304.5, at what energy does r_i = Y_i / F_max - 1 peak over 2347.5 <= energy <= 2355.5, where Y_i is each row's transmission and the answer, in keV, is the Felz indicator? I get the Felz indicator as 2353.0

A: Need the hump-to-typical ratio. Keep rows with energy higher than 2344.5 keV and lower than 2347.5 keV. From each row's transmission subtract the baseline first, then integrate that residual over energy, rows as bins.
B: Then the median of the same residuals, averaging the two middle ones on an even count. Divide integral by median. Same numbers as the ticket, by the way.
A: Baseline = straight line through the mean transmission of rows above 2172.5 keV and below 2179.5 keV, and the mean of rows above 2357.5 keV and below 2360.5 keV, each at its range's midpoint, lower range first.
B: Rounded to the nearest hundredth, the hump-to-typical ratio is 3.32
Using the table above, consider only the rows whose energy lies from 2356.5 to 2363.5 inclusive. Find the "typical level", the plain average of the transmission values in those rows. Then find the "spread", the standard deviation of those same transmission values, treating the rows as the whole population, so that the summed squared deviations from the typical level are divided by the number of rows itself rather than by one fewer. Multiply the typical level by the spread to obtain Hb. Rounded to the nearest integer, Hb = 402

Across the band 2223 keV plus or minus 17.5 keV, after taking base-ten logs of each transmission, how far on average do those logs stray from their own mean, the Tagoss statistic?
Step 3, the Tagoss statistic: 0.012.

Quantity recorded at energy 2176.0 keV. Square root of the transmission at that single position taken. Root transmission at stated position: 12.0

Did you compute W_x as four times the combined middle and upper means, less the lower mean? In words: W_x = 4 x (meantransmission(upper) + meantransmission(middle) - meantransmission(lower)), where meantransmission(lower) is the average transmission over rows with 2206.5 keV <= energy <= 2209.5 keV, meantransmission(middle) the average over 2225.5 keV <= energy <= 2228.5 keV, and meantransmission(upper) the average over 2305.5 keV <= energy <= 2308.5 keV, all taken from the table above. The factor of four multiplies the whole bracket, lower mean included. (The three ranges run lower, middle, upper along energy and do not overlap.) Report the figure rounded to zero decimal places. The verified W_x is 414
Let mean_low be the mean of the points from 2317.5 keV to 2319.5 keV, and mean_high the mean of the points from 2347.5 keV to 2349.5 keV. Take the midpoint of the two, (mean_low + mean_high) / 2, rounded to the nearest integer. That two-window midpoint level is 131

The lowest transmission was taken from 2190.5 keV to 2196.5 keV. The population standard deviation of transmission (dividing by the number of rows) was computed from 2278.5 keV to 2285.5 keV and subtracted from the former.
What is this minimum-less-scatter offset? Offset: 130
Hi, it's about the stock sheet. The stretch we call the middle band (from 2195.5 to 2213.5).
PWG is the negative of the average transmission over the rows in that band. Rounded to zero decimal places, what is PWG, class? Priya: -138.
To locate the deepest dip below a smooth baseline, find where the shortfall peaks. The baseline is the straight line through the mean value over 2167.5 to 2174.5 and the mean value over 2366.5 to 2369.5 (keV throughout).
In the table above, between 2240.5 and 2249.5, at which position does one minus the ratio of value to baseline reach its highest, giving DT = 2246.0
